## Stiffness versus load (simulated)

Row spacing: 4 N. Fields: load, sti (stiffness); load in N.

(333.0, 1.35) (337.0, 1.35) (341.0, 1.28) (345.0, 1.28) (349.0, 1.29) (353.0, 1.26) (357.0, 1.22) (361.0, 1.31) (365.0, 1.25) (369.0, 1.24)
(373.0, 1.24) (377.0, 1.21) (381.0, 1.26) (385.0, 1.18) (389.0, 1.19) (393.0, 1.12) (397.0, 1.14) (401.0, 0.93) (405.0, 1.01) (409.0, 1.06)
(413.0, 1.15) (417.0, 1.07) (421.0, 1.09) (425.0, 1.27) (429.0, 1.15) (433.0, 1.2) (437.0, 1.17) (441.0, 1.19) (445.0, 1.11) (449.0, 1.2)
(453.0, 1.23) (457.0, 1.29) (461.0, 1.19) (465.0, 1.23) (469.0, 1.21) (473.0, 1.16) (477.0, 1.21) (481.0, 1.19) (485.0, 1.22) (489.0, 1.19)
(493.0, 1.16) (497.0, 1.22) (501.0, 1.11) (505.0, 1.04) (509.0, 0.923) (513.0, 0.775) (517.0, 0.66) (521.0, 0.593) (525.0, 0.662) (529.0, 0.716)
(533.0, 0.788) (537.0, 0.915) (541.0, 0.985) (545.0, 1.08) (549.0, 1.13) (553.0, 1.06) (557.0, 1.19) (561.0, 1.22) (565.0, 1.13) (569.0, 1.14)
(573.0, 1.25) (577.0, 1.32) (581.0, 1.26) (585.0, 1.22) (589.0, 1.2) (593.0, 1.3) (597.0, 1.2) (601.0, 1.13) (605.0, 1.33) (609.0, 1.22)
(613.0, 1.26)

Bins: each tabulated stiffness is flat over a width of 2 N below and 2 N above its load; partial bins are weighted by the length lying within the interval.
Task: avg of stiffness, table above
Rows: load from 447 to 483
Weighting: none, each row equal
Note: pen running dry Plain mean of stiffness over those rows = 1.21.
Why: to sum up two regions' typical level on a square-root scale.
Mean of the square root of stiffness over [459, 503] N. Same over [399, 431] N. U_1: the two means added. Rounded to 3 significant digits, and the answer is 2.13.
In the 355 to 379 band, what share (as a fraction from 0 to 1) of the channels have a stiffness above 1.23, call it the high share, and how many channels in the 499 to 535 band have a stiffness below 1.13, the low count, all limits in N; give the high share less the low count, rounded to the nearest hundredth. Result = -8.33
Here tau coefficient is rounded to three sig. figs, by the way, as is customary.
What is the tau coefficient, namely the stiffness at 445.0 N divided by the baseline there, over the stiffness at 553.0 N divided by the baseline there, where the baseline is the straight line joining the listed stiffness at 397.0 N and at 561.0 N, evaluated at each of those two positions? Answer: 1.09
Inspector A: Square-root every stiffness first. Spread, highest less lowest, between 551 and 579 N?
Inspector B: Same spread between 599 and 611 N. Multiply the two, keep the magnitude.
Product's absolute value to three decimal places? 0.011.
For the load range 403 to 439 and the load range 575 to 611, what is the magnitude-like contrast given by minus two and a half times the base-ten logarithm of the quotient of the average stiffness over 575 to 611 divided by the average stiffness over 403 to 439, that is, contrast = -0.10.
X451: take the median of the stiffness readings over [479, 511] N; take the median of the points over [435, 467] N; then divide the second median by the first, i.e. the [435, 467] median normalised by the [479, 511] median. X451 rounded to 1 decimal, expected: 1.0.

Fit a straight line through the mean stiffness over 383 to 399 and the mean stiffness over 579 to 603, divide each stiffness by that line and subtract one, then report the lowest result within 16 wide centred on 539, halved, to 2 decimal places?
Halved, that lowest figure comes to -0.17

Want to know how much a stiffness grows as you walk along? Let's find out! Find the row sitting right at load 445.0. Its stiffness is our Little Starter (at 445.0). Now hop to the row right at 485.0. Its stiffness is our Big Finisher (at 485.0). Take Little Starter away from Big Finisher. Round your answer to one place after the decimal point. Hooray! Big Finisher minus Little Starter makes 0.1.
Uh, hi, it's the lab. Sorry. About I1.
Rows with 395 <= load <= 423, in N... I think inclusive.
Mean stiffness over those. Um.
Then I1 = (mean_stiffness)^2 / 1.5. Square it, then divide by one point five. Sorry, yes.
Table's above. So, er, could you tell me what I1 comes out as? 0.76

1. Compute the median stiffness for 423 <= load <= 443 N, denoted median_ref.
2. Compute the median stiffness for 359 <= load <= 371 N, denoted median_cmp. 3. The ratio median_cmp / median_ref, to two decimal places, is 1.05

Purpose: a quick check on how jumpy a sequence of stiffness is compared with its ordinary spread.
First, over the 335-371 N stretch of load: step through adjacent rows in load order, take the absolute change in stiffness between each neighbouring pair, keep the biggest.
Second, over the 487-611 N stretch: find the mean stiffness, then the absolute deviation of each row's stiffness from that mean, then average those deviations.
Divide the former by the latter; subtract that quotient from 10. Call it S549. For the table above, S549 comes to 9.5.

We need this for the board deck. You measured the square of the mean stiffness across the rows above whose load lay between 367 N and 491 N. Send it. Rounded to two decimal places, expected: 1.37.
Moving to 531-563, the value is 1.09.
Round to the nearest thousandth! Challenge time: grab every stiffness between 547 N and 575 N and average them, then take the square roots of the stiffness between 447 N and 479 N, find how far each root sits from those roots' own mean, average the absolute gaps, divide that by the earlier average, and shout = 0.010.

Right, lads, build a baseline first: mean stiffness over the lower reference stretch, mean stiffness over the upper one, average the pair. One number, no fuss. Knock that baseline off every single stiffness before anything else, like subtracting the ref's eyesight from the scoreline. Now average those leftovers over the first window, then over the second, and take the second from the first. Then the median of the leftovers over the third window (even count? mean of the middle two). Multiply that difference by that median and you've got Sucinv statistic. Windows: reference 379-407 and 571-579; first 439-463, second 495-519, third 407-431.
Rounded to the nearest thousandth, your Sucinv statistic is -0.020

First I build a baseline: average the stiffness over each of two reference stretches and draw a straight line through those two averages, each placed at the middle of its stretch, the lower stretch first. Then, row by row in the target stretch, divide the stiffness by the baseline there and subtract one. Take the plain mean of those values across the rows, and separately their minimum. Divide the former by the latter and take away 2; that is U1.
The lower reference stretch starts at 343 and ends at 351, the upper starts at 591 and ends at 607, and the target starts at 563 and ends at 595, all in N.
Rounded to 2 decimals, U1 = -1.86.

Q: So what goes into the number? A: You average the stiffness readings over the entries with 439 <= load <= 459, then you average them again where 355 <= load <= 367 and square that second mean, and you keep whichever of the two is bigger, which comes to 1.59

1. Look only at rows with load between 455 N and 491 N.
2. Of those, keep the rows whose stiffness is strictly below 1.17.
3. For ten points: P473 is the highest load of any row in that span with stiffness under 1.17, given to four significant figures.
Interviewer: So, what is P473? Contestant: 473.0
